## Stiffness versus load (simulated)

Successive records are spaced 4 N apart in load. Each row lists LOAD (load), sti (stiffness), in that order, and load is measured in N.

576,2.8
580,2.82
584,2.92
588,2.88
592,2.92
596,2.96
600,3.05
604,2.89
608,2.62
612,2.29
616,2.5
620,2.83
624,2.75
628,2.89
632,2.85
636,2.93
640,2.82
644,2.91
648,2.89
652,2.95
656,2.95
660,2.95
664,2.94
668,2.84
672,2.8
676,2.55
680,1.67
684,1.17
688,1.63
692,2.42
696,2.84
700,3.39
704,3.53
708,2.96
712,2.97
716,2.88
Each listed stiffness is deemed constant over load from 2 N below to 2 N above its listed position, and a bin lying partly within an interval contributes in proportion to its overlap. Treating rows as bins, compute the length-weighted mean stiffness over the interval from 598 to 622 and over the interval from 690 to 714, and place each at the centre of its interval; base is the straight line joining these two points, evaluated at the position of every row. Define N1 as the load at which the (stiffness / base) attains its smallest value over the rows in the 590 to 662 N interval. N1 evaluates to 612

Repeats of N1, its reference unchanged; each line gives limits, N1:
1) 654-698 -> 684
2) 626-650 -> 640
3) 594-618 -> 612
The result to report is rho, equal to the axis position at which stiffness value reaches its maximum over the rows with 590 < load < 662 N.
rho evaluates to 600 N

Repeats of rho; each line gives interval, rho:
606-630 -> 628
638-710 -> 704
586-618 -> 600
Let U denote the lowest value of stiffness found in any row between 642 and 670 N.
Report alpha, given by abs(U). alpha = 2.8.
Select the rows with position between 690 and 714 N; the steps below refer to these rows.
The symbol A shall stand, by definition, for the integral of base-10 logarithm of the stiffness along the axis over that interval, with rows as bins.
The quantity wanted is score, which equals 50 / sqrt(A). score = 14.8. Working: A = 11.4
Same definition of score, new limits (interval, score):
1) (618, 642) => 15.1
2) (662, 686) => 17.4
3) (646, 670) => 15.0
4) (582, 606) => 14.9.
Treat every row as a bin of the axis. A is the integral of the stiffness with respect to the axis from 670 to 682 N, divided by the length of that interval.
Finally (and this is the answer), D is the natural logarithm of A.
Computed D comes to 0.85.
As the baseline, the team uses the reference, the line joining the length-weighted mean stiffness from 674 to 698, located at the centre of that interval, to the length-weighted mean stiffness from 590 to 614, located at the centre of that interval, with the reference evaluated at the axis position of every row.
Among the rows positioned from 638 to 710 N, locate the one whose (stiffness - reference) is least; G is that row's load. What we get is 684 N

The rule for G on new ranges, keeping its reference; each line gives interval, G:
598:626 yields 612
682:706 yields 684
